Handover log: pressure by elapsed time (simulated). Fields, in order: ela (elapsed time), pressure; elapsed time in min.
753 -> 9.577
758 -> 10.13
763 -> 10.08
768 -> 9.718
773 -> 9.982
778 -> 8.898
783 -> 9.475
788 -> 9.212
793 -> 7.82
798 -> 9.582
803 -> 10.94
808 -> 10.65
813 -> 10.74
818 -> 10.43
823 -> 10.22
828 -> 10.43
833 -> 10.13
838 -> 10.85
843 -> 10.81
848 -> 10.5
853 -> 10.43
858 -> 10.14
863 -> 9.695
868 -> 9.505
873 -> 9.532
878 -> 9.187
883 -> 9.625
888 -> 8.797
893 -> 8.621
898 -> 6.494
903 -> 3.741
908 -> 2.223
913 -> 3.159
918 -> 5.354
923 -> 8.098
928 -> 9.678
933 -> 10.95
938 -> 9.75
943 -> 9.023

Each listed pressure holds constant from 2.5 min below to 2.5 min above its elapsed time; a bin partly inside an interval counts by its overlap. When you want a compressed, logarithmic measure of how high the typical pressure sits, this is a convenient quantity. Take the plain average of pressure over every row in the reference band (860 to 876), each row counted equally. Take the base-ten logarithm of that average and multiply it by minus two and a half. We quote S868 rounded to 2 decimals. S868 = -2.45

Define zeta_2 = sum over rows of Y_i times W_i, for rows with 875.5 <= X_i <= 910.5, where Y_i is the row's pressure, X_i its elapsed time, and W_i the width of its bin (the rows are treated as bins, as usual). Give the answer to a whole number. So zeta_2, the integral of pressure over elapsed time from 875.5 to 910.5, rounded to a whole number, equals 243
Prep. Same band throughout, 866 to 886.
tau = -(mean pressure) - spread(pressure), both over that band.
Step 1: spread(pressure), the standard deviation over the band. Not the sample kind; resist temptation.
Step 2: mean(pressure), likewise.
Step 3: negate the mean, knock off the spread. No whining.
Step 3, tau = -9.6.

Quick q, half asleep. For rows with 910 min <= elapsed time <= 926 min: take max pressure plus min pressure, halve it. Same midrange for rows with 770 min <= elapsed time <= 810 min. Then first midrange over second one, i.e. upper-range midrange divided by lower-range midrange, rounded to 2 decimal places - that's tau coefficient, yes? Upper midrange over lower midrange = 0.60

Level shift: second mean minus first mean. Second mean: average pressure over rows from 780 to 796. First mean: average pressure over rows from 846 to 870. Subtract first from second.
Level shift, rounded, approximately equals -1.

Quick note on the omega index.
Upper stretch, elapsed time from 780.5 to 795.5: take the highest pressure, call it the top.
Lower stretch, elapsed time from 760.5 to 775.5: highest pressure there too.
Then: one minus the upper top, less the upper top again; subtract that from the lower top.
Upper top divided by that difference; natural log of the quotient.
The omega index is -1.08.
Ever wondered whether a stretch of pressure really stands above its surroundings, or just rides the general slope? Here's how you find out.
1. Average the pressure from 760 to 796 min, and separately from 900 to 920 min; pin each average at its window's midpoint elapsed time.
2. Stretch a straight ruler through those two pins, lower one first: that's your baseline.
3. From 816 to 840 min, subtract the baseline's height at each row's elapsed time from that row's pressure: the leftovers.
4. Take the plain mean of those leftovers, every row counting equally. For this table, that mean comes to 3.2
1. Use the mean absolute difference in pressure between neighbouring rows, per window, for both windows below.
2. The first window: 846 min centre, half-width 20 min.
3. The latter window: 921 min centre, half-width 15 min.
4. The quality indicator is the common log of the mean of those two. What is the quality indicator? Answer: 0.012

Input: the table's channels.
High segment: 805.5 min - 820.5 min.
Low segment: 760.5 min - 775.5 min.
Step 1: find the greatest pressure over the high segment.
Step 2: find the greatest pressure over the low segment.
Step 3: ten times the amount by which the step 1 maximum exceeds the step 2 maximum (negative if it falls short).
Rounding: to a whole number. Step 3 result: 7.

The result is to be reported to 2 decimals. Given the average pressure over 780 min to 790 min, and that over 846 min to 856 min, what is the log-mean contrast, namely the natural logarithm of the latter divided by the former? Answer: 0.11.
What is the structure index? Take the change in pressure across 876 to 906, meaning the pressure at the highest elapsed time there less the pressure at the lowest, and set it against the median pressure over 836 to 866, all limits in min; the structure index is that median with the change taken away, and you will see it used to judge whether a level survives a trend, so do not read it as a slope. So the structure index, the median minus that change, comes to 16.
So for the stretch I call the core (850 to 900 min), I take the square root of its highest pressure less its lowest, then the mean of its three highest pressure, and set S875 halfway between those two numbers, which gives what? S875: 6.0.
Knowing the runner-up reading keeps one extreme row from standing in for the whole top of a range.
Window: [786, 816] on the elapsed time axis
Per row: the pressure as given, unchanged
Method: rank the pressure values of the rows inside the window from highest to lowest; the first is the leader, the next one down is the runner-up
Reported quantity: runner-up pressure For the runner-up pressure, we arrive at 10.74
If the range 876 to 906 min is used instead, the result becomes 9.187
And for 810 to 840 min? 10.74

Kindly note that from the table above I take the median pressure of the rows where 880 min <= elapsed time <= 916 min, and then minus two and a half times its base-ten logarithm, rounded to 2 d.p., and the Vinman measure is -2.03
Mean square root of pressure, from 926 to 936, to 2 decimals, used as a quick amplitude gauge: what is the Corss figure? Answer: 3.21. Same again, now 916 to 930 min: 2.76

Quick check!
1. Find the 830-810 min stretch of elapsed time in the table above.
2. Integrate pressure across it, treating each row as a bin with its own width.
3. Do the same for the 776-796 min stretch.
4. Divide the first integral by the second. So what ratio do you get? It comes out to 1.18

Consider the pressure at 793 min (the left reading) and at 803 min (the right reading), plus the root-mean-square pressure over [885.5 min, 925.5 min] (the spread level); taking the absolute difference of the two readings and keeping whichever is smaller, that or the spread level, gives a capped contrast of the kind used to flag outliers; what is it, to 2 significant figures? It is 3.1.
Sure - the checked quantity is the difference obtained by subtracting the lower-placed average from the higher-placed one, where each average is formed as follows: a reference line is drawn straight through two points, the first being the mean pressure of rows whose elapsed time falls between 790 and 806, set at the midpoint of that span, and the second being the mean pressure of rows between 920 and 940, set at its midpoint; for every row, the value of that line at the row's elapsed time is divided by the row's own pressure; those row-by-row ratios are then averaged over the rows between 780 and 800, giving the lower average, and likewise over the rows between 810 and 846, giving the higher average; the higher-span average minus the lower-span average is -0.2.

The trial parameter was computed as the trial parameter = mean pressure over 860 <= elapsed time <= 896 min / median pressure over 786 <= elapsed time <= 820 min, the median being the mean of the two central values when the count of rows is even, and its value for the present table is 0.89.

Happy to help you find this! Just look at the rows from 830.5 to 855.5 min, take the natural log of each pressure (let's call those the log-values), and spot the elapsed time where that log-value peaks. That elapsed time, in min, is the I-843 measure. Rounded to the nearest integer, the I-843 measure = 838 min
